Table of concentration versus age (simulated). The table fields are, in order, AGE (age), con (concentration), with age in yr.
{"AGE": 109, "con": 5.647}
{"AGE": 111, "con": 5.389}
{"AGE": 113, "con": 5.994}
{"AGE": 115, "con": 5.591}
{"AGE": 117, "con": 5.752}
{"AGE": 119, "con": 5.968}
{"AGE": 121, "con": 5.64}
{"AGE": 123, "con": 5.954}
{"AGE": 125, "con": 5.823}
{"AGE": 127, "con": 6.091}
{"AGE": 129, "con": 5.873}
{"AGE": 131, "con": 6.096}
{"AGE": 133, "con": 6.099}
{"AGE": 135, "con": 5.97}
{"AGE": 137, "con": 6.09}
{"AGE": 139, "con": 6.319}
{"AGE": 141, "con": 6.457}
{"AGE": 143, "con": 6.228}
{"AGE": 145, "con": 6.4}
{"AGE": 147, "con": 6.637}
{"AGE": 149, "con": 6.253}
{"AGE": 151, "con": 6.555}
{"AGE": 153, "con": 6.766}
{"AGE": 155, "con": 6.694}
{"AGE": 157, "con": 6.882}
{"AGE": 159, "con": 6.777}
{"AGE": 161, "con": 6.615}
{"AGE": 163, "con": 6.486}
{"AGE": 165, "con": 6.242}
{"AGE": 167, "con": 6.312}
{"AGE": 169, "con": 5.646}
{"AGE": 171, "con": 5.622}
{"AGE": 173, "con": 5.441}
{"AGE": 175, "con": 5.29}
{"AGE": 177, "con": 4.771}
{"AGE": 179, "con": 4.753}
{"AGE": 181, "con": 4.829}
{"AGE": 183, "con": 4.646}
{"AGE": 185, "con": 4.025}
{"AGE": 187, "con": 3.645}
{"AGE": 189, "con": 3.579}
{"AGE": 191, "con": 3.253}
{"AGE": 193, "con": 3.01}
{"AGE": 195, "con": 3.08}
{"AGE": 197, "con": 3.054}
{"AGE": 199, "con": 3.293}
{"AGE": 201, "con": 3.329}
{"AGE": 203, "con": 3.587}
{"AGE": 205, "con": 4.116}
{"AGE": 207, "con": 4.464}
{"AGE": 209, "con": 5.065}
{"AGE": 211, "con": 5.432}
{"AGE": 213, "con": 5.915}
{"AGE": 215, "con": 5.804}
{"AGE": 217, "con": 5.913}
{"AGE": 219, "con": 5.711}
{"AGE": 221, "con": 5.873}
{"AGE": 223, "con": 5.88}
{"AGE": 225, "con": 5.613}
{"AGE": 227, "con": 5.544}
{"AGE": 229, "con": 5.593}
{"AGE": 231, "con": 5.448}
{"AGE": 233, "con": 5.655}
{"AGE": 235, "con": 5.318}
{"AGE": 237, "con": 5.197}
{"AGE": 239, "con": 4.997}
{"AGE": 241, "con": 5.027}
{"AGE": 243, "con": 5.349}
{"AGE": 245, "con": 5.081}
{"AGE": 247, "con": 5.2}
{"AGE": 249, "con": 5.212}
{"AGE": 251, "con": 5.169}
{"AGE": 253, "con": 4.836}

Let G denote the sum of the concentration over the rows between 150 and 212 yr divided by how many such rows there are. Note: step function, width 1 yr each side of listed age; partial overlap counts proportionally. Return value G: 4.9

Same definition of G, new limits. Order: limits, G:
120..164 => 6.3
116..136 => 5.9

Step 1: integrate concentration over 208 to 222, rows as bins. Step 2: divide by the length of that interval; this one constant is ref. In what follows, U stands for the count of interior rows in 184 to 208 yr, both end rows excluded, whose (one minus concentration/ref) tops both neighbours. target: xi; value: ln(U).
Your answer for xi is 0.69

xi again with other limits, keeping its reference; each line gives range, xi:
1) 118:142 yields 1.39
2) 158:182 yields 0.69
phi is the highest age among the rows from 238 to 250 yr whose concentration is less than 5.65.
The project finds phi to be 249 yr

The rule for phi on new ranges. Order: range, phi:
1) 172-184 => 183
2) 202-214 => 211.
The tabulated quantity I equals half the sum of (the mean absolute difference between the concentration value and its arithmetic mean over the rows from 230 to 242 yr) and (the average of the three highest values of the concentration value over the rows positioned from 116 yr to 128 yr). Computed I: 3.10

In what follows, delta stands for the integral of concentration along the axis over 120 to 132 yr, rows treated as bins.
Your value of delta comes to 71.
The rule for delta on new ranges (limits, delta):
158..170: 76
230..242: 63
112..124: 70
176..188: 53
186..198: 39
